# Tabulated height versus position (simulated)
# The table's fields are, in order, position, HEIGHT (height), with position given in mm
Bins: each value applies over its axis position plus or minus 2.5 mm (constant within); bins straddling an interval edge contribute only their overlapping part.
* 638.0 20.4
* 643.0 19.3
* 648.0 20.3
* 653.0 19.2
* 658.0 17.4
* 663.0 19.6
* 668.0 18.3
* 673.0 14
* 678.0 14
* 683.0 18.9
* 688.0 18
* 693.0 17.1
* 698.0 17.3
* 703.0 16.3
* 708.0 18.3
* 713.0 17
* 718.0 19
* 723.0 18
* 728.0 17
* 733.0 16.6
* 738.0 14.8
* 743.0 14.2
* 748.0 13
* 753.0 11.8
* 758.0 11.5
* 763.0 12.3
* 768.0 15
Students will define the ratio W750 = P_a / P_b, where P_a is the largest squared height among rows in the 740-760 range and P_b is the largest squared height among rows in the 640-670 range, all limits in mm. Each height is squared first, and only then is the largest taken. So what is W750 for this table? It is 0.49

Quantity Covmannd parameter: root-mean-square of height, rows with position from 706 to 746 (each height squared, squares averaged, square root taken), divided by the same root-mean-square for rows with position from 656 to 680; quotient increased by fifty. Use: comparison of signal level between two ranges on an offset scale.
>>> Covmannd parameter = 51.0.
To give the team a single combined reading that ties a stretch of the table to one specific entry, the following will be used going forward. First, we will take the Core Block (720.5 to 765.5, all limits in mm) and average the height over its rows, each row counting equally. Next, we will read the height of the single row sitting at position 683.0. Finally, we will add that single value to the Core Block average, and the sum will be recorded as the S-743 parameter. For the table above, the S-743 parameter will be 33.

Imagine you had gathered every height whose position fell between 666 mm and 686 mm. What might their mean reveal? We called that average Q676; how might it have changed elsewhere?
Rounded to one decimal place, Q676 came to 16.3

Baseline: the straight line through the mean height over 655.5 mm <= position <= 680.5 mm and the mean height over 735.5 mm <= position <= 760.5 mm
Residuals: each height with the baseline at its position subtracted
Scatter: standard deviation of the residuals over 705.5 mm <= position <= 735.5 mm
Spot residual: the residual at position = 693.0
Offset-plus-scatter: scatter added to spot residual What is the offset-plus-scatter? 2.3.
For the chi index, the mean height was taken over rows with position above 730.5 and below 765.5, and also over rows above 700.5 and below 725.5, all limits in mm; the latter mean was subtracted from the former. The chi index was -4.3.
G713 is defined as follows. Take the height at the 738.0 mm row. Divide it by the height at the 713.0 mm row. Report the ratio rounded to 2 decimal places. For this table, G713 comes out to 0.87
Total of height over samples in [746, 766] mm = 48.6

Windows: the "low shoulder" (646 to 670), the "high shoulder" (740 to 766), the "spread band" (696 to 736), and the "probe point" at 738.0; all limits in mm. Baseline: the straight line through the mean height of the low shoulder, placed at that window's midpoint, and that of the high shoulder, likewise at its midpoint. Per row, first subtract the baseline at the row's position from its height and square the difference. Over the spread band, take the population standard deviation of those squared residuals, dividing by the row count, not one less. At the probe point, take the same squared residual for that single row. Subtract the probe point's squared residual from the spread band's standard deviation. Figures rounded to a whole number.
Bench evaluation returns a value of 4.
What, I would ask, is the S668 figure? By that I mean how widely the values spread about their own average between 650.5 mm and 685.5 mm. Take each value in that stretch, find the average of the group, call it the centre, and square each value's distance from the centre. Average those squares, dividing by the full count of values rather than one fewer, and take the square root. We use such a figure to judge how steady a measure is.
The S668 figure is 2.2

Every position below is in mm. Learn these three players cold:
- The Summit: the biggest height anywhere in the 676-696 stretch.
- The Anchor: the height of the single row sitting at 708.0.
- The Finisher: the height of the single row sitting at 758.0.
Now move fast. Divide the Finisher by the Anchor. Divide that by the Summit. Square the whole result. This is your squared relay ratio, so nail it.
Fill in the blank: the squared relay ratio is 0.0011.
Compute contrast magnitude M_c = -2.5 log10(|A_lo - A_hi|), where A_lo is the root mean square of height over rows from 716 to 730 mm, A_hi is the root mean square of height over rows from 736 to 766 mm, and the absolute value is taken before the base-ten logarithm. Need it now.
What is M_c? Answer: -1.8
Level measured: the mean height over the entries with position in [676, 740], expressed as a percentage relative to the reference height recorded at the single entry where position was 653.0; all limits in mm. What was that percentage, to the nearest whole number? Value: 89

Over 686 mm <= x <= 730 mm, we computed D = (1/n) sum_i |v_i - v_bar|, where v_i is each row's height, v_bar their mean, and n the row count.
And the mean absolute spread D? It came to 0.68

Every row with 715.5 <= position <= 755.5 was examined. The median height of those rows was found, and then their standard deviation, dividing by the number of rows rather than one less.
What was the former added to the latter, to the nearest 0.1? 18.0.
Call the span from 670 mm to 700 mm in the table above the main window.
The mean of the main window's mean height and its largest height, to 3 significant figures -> 17.7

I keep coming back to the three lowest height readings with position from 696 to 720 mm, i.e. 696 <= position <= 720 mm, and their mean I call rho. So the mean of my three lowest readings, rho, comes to 16.9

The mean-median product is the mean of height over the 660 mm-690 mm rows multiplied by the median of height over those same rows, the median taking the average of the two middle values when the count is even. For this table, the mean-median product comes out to 311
